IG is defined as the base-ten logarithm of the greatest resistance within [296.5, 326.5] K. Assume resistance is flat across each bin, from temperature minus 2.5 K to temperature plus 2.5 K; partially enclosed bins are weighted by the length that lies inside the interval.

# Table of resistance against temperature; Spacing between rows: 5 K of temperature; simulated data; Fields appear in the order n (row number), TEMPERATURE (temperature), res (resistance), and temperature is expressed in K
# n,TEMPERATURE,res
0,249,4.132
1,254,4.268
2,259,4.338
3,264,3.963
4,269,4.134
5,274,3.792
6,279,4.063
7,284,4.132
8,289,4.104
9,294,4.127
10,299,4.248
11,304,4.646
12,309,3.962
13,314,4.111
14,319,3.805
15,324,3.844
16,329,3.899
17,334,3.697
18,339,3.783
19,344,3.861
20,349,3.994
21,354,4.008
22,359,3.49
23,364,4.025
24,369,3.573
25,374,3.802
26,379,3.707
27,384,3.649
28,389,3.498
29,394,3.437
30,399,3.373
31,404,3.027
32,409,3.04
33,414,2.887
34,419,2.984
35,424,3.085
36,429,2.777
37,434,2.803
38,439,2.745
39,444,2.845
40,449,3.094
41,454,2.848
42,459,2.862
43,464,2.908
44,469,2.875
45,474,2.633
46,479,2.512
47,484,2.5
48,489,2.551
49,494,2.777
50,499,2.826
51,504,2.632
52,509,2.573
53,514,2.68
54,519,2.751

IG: 0.67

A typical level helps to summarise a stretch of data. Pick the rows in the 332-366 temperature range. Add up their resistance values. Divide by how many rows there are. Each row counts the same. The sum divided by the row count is 3.84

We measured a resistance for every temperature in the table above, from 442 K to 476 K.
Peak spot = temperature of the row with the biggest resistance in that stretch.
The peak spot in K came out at 449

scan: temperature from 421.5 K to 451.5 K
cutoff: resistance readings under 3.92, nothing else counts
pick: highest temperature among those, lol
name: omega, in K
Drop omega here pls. 449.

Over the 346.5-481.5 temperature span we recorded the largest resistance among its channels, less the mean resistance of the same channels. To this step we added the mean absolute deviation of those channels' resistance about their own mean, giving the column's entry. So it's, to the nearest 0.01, 1.22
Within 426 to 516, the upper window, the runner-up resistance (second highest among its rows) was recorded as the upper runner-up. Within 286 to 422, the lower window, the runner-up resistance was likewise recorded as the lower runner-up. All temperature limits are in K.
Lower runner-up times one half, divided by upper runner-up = 0.73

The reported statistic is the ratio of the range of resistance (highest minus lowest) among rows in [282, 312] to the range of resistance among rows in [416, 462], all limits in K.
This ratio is 2.0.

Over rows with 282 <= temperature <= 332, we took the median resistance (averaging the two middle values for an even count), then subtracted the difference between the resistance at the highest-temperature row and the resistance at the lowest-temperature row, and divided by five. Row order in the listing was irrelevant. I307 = 0.87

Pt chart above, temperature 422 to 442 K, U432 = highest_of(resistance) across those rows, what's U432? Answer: 3.085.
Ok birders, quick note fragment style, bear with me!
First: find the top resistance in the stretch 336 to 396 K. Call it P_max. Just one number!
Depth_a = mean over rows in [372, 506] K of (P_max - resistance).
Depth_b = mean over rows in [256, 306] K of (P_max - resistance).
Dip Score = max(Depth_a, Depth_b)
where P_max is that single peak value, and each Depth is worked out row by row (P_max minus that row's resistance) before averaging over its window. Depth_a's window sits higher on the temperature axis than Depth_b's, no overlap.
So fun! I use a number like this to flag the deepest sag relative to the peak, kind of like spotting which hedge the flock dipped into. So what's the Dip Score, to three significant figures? 1.04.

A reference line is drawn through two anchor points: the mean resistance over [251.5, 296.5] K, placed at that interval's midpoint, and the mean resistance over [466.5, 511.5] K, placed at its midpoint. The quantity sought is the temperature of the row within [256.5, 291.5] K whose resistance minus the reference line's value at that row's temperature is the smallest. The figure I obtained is 274 K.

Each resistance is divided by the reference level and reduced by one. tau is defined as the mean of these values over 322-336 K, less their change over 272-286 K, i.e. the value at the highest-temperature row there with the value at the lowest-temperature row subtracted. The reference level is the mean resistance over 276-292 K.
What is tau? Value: -0.15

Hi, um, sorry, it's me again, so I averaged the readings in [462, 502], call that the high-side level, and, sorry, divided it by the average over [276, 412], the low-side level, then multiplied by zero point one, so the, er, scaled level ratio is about 0.071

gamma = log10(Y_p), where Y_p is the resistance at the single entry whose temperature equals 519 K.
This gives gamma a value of 0.44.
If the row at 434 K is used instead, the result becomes 0.45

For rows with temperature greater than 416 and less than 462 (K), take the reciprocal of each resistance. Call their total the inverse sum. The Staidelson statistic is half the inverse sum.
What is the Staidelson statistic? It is 1.56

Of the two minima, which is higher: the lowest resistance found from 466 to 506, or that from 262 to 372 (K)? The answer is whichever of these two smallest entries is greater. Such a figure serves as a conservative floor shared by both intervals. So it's 3.49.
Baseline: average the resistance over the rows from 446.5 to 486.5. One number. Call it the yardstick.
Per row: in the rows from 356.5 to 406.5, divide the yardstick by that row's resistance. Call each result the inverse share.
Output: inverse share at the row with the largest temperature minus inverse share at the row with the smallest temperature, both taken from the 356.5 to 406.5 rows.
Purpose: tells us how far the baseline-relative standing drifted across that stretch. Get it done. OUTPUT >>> 0.12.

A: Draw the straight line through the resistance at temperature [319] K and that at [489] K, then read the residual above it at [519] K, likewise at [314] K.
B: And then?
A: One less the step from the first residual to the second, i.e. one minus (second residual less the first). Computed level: 1.15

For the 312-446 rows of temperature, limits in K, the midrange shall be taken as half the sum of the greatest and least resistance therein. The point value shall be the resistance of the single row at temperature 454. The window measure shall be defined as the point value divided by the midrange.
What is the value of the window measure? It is 0.83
